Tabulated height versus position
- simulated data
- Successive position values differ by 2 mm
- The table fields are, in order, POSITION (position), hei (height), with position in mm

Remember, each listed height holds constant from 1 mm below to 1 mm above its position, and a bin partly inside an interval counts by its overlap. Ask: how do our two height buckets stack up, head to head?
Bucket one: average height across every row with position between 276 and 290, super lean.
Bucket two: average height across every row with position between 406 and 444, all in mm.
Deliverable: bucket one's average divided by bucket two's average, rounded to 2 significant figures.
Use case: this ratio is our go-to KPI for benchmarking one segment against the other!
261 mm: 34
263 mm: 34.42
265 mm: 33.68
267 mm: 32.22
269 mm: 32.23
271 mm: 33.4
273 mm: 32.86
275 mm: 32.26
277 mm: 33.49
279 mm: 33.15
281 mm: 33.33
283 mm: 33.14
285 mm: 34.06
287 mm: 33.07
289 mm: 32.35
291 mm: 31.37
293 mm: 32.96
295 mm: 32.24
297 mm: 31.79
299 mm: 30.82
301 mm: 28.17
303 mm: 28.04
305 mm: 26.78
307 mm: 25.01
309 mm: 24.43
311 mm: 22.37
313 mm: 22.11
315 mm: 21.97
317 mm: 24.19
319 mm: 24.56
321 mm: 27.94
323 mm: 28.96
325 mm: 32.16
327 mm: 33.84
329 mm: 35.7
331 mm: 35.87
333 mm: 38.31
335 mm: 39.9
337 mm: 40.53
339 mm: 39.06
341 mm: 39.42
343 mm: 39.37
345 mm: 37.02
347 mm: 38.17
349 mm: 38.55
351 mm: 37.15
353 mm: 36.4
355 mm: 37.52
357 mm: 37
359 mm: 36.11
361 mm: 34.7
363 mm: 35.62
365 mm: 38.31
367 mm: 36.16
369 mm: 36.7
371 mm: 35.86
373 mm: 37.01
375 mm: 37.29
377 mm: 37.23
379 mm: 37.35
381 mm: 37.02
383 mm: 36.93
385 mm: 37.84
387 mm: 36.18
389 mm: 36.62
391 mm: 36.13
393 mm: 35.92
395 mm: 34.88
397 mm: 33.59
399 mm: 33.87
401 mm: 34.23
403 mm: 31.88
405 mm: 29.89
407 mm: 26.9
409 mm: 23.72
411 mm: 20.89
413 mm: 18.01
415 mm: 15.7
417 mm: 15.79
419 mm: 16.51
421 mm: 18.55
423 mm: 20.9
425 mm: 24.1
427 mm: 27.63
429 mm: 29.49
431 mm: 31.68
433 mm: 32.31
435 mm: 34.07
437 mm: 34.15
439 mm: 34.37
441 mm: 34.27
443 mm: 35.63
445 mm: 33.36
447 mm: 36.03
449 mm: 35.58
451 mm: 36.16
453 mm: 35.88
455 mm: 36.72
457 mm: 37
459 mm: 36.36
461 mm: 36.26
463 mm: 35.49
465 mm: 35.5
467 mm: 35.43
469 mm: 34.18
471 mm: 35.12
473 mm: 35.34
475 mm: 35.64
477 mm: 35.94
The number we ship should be 1.3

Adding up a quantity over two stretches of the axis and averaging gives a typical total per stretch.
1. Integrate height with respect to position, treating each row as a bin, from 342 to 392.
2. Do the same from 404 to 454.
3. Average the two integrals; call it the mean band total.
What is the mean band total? 1626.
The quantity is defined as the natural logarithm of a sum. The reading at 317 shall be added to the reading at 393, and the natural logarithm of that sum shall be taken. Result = 4.10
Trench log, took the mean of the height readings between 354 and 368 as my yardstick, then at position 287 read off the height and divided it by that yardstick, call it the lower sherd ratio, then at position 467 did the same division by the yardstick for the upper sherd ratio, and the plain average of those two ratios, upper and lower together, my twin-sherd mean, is 0.94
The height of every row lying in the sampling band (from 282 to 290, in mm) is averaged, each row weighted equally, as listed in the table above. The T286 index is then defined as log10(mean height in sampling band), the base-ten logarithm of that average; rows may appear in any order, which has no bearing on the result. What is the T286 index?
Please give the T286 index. 1.52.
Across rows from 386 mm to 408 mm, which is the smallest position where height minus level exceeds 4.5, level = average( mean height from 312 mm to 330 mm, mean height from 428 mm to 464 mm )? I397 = 387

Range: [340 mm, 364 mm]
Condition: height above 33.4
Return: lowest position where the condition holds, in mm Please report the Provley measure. 341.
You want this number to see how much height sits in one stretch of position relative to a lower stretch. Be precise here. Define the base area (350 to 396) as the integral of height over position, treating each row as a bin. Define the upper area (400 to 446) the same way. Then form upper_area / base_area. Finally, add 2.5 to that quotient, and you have 3.24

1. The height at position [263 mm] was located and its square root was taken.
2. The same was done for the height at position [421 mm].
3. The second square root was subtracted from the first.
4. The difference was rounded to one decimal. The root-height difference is 1.6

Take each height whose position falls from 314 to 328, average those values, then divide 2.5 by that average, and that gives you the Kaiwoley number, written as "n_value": 0.090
